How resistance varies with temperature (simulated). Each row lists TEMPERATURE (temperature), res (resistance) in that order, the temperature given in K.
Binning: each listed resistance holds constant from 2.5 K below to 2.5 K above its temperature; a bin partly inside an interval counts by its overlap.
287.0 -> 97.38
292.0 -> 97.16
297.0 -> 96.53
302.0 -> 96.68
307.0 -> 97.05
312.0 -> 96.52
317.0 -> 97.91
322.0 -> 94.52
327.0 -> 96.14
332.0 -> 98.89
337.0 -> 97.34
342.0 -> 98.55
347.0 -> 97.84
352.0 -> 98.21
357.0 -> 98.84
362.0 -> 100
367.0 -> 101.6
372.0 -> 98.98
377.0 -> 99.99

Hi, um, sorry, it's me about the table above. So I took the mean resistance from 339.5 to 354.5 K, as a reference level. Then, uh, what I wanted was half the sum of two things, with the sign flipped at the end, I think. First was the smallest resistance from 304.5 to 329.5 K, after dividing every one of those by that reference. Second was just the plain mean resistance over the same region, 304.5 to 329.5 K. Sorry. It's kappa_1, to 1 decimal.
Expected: -48.7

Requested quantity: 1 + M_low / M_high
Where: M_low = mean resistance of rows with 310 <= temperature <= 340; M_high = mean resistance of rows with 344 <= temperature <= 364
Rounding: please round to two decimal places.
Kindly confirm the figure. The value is 1.98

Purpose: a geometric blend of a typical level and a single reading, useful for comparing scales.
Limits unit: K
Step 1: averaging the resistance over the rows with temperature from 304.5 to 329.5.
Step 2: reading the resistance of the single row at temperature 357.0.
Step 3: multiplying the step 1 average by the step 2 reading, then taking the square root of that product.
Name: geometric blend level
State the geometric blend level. 97.6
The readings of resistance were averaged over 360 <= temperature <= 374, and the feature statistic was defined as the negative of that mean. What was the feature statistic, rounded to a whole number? -100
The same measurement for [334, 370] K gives -99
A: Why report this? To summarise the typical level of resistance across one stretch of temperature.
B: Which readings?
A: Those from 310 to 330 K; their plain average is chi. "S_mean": 96.3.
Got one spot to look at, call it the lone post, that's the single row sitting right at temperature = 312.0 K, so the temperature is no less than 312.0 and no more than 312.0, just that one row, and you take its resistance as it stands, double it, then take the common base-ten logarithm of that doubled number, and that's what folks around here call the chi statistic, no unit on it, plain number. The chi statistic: 2.29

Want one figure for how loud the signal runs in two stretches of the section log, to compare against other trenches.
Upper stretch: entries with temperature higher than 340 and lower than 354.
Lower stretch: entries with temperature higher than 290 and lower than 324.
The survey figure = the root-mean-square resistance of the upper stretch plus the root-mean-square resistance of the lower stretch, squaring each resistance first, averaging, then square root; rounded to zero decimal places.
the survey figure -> 195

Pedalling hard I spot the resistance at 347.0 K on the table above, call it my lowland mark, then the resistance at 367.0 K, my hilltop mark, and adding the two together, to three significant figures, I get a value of 199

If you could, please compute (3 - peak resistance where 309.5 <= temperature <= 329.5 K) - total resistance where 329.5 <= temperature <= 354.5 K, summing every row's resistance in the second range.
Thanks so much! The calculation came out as -586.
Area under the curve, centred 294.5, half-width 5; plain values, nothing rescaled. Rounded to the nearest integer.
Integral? 968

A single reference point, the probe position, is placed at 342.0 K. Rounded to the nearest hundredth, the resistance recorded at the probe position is 98.55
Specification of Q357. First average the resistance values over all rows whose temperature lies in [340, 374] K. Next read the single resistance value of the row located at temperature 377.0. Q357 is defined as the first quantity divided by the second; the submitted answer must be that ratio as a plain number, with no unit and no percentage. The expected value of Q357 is 0.992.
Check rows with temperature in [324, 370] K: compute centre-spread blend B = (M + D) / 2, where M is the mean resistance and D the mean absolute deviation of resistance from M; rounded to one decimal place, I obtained 49.8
